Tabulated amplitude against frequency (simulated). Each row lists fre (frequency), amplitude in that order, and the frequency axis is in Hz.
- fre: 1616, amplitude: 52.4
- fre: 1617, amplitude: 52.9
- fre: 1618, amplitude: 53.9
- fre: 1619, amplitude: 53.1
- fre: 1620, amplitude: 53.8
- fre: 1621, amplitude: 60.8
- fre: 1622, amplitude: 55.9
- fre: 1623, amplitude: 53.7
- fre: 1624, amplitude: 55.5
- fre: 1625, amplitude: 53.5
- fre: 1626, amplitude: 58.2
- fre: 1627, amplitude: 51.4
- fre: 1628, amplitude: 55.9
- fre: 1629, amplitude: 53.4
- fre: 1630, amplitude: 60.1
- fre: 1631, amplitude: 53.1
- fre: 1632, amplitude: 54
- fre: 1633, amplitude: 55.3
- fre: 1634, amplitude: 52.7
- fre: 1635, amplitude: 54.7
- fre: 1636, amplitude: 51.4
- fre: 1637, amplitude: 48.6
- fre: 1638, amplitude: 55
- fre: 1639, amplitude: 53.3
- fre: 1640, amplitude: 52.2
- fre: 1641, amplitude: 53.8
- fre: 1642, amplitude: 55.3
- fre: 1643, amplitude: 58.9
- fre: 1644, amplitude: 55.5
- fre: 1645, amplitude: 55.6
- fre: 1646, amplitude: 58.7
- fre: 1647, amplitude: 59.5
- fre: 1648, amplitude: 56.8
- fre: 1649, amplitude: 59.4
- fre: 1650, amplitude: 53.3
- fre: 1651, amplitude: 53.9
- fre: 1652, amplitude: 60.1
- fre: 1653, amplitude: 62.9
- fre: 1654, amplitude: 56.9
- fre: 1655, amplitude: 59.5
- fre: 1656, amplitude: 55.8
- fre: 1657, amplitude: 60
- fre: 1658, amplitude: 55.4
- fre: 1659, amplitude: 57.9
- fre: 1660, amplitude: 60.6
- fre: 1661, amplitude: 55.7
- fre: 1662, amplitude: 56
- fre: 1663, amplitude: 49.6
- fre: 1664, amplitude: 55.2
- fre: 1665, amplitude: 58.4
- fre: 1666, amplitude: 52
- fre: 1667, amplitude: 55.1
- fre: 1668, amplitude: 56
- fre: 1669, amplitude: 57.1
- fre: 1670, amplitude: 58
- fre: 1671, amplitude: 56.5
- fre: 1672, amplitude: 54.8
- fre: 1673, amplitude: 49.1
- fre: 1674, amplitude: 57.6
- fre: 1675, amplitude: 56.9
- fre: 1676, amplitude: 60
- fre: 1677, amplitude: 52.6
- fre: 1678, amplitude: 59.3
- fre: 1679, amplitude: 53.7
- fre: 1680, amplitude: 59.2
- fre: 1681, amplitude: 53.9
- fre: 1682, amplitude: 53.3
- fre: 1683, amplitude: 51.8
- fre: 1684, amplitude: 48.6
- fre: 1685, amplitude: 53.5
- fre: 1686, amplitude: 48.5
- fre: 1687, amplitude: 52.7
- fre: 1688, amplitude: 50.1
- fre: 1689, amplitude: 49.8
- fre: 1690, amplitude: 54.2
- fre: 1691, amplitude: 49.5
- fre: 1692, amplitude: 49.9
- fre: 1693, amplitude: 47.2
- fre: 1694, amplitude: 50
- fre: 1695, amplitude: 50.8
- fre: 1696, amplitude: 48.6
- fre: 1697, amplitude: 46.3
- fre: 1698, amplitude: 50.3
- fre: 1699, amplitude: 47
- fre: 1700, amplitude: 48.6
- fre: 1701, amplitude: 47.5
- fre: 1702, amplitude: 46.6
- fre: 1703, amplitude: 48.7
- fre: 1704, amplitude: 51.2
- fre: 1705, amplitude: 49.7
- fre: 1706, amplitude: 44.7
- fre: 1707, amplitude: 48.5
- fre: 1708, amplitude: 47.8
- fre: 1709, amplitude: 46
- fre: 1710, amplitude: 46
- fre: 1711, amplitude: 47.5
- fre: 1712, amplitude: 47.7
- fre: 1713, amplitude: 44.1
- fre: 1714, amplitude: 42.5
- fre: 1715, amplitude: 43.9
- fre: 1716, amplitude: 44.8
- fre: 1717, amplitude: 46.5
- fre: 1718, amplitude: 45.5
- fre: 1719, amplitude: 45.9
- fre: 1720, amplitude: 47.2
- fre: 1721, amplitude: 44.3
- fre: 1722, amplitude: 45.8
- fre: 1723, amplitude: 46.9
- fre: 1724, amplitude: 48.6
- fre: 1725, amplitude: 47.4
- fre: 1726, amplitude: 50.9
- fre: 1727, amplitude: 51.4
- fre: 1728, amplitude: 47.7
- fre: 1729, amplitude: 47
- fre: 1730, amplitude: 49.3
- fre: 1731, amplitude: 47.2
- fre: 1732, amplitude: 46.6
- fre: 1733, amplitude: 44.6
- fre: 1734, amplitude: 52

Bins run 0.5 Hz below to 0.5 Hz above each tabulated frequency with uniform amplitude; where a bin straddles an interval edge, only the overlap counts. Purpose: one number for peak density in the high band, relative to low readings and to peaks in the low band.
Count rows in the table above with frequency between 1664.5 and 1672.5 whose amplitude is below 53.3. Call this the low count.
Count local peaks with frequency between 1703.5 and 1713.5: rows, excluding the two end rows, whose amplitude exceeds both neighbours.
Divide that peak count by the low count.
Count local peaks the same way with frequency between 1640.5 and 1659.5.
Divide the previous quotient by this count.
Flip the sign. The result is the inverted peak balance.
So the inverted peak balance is -0.33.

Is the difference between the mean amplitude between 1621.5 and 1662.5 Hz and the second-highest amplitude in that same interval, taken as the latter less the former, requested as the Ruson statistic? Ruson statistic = 4.8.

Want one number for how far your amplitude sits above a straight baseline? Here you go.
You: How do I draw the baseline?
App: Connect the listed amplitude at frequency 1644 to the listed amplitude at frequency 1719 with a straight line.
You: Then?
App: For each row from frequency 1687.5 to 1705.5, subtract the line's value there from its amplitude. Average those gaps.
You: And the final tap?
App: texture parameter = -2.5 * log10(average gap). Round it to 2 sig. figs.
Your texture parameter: 0.89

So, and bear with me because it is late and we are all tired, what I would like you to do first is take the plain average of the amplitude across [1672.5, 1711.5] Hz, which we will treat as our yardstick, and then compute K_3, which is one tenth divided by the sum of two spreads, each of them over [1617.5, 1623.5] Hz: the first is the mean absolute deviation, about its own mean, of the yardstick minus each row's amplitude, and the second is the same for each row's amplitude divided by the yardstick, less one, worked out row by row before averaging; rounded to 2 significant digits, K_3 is 0.047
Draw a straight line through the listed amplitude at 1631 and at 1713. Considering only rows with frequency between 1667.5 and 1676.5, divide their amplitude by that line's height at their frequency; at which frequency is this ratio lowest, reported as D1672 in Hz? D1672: 1673 Hz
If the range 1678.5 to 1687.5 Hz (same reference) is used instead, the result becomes 1684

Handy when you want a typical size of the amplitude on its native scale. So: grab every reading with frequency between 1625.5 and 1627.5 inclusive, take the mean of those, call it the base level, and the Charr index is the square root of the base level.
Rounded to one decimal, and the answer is 7.4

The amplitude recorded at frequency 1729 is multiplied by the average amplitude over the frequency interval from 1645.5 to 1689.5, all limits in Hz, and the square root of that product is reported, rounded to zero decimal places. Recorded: 51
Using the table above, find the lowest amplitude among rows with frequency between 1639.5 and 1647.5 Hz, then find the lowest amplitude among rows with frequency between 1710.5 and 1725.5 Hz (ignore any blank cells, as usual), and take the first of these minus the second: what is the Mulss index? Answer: 10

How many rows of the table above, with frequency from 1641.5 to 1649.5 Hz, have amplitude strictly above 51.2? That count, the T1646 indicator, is 8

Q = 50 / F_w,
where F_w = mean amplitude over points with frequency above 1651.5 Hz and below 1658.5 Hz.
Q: 0.85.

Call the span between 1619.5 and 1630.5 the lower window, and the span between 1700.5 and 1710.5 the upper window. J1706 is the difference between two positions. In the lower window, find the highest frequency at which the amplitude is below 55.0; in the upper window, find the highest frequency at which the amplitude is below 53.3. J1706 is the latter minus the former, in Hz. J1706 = 81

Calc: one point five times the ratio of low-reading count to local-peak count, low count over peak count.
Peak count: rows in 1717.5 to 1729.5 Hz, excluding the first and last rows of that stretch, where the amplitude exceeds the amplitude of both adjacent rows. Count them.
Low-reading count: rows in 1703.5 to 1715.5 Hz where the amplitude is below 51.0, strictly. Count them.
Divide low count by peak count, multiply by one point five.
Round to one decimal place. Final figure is 5.5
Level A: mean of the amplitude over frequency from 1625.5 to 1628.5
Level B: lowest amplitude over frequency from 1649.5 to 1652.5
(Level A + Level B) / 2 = 54.2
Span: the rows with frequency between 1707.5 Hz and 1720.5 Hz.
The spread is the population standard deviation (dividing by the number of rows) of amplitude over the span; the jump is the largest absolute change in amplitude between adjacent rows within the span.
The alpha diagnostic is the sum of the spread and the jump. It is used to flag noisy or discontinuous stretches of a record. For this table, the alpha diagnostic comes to 5.2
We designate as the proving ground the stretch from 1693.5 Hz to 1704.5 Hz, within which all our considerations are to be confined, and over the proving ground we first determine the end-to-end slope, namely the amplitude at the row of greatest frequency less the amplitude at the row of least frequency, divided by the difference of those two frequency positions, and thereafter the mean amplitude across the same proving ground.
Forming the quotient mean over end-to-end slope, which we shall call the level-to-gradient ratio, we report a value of 406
